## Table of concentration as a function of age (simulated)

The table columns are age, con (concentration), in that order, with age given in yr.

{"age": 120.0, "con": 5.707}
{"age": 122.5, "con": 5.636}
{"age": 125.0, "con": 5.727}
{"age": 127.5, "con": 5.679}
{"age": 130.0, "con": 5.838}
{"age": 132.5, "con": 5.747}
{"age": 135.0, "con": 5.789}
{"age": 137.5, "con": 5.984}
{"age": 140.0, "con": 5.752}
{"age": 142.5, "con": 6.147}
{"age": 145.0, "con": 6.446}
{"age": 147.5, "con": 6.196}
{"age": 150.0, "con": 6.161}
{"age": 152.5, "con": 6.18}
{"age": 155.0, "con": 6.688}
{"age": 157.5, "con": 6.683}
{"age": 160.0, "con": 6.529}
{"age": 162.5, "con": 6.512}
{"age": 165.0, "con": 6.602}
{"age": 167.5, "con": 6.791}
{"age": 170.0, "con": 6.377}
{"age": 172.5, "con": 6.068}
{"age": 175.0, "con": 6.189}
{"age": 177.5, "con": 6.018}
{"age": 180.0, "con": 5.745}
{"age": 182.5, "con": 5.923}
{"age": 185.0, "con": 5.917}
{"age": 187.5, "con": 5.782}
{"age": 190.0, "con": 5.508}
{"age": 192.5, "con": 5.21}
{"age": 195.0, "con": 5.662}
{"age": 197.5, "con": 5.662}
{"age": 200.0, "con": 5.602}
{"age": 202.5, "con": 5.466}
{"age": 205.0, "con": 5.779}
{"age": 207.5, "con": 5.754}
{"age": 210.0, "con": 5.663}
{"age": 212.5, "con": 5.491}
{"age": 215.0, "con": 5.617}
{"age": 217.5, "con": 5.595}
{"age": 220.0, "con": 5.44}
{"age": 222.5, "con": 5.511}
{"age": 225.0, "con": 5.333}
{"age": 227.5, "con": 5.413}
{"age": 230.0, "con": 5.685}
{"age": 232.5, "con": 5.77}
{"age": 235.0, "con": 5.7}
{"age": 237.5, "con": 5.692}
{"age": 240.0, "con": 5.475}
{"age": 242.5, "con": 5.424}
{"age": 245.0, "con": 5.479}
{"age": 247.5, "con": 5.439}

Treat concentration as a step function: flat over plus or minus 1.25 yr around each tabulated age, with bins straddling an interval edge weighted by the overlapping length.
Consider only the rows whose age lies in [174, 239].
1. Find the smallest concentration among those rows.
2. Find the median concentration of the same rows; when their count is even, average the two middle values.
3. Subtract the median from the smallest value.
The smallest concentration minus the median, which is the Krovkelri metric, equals -0.45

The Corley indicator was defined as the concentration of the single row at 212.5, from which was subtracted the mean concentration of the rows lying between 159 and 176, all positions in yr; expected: -0.9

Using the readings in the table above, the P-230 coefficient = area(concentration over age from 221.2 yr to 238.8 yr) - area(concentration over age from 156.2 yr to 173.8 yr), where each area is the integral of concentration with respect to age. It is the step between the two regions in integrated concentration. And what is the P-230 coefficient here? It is -16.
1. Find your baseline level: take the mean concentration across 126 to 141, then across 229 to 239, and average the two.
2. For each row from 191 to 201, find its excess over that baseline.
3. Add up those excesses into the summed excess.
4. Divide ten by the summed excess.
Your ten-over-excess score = -11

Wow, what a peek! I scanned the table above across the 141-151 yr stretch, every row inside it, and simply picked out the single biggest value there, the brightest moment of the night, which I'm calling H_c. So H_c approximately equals 6.446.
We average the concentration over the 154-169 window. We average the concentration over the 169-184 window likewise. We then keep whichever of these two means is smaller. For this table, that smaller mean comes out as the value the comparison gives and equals 6.05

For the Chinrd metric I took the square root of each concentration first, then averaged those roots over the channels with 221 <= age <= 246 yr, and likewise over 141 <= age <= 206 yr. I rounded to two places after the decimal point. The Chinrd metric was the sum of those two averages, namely 4.82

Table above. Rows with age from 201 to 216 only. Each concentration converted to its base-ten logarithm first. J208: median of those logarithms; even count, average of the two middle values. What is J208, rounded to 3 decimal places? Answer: 0.751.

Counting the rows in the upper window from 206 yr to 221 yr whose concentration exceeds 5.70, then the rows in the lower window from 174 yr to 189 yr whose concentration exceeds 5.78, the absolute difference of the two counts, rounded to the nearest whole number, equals 4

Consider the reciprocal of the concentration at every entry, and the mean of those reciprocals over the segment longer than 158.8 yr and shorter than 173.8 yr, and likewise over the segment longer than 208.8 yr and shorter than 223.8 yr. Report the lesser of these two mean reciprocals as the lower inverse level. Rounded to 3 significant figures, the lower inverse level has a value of 0.155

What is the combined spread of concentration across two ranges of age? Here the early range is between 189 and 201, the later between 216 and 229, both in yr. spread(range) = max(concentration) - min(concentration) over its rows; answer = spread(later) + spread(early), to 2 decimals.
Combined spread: 0.71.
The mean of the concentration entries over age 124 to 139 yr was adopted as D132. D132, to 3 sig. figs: 5.79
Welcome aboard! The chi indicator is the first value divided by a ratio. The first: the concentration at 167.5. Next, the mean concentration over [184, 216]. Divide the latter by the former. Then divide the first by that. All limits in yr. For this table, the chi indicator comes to 8.2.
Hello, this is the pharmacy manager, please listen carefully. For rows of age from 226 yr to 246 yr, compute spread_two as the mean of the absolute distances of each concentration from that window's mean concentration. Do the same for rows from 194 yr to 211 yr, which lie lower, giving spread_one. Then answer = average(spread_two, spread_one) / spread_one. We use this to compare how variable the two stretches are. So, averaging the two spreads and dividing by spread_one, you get 1.5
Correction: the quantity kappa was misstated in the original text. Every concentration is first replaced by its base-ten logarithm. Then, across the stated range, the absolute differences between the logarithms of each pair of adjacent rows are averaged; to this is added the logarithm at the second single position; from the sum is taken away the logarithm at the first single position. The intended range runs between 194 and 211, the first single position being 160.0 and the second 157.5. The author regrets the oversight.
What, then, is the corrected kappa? 0.018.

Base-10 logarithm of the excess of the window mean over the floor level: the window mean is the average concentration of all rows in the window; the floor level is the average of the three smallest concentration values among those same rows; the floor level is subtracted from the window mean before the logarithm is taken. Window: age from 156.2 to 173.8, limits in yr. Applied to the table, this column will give -0.72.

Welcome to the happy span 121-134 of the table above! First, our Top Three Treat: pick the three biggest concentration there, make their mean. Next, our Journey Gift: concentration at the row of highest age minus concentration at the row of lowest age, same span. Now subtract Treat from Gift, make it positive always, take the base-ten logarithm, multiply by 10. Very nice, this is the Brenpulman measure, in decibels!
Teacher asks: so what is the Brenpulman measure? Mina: 7.53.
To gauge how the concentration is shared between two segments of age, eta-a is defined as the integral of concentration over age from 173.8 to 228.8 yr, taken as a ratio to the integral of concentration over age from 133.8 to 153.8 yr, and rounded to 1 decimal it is 2.6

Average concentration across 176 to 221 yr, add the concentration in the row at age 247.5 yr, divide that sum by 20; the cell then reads 0.555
